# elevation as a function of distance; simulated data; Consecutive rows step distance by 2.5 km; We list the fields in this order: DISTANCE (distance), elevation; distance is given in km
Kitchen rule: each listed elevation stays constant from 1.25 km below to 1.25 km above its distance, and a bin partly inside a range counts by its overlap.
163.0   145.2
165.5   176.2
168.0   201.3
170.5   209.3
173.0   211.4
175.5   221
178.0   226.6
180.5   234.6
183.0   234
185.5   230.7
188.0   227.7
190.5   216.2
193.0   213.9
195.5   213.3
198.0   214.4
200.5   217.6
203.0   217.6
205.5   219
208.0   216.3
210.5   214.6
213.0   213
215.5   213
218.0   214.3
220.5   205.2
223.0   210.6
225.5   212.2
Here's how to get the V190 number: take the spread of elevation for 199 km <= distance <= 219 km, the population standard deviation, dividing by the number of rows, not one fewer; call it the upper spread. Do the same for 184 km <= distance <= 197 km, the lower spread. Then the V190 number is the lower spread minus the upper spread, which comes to 5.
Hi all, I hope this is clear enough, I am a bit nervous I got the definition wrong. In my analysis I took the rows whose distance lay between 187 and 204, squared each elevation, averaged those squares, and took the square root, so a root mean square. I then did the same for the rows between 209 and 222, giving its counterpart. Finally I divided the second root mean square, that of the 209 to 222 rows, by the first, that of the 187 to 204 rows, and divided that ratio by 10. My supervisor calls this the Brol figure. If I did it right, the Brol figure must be 0.098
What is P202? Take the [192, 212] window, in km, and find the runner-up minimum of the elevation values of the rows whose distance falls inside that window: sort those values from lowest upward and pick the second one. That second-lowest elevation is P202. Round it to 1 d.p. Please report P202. 213.9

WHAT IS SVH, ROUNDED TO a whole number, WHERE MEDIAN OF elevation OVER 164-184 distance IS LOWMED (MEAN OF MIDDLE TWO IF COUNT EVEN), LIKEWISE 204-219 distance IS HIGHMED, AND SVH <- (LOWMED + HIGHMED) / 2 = 215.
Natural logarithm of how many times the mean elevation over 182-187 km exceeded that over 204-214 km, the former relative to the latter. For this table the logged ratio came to 0.07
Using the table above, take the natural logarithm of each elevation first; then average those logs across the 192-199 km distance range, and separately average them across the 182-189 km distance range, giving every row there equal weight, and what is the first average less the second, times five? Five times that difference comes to -0.38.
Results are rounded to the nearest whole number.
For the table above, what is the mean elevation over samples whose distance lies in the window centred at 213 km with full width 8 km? 214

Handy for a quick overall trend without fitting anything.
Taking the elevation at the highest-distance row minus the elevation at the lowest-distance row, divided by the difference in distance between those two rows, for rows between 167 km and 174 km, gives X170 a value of 2.0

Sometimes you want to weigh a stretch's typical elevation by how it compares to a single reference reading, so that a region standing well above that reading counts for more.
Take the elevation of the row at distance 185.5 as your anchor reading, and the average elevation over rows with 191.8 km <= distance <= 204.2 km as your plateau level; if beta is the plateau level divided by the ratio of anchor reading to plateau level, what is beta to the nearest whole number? 201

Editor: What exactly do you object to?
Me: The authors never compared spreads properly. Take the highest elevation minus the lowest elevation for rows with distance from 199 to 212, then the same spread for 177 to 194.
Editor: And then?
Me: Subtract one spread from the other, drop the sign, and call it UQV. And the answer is 16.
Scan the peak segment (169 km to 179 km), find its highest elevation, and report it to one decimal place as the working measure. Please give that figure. 226.6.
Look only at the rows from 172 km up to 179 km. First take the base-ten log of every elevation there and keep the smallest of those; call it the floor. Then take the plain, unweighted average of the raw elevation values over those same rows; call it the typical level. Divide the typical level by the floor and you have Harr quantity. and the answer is 94.5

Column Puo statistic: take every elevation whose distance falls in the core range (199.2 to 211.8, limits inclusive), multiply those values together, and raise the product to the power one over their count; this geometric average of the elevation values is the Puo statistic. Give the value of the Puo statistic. 217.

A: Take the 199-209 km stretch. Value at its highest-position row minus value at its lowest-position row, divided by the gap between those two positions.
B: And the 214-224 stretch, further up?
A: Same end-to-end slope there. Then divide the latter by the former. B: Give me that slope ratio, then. 1.8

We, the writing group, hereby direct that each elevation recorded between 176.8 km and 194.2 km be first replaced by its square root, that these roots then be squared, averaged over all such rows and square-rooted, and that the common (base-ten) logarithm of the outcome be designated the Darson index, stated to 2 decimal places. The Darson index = 1.18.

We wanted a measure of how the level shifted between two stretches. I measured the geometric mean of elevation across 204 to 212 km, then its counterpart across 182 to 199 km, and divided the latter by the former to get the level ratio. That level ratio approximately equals 1.022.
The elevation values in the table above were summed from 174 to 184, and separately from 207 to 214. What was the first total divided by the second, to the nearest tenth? 1.4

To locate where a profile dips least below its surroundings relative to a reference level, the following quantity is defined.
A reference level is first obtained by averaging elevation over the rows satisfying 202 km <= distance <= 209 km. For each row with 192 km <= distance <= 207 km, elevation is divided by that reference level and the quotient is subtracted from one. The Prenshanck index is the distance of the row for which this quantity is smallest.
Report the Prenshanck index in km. 205.5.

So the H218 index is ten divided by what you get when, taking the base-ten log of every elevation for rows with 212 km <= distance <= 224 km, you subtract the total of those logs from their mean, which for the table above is -1.08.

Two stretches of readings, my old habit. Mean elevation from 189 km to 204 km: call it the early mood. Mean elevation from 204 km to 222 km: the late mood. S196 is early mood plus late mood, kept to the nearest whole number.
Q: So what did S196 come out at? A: 429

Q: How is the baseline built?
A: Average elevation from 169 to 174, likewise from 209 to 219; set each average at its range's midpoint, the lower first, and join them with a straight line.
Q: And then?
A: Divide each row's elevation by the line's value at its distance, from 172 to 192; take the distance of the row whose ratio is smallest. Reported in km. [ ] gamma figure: 173.0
